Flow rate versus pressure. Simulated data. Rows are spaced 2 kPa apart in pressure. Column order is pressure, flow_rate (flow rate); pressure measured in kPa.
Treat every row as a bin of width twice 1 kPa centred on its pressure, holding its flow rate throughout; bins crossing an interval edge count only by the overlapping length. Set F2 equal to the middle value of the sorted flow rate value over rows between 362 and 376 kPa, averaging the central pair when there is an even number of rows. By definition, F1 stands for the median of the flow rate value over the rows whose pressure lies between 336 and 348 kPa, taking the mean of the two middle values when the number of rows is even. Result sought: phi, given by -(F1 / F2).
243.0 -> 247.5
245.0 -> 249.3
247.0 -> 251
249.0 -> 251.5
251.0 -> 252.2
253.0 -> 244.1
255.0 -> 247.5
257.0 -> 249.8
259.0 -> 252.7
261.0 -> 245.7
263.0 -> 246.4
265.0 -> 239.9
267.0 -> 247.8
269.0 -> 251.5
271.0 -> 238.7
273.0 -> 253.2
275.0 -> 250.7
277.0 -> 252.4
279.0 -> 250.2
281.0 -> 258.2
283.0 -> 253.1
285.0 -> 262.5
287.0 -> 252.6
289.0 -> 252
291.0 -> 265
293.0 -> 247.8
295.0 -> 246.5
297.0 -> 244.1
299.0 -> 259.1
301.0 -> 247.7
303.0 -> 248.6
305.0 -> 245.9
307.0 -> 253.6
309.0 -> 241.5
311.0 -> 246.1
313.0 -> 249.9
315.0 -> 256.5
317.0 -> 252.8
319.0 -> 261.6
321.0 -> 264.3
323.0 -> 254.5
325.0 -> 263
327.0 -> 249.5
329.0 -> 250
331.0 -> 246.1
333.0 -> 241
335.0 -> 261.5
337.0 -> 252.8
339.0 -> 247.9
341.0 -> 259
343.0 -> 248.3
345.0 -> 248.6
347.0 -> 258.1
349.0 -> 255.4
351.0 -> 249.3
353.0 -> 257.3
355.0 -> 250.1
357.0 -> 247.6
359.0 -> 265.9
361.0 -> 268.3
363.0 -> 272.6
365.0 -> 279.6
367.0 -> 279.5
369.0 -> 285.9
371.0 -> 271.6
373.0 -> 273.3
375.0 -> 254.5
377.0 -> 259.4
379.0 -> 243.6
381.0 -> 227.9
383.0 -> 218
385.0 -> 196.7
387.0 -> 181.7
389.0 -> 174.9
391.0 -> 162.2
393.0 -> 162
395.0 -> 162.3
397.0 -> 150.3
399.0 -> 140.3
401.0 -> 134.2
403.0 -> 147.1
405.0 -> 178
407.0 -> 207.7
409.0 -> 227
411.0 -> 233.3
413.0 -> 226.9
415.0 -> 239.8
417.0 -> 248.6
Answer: -0.92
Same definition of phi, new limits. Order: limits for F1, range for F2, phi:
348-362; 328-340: -1.03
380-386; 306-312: -0.89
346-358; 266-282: -1.01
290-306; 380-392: -1.31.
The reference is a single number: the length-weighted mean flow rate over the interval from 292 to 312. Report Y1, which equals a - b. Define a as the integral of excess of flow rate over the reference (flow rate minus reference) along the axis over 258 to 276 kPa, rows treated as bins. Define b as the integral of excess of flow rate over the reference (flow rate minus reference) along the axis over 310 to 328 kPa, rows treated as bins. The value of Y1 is -143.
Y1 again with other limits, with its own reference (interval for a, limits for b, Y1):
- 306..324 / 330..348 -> 35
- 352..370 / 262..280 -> 352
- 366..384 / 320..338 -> 62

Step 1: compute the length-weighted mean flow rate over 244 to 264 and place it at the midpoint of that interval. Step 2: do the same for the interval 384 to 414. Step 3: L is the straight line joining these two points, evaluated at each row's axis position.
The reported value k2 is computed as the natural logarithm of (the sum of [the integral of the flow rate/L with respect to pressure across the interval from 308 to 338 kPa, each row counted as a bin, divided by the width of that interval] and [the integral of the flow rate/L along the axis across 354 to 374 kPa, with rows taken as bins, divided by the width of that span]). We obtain 0.936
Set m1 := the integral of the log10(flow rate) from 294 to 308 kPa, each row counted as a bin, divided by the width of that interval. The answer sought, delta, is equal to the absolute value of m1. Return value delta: 2.40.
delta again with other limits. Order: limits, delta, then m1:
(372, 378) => 2.42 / 2.419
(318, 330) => 2.41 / 2.410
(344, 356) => 2.40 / 2.403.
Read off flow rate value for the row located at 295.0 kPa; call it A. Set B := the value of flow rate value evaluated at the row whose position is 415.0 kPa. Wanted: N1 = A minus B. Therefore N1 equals 7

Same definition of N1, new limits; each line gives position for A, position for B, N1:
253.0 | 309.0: 3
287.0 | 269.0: 1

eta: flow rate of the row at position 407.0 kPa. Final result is 207.7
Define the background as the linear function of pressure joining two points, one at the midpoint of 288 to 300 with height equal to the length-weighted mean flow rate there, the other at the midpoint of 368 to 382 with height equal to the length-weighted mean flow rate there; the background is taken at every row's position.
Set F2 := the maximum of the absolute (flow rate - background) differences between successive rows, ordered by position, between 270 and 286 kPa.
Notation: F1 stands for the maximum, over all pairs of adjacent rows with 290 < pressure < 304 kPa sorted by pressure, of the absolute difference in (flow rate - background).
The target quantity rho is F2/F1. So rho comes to 0.8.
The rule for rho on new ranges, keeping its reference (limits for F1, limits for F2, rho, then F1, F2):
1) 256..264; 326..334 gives 0.7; 7.2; 5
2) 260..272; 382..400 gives 1.7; 13.0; 21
